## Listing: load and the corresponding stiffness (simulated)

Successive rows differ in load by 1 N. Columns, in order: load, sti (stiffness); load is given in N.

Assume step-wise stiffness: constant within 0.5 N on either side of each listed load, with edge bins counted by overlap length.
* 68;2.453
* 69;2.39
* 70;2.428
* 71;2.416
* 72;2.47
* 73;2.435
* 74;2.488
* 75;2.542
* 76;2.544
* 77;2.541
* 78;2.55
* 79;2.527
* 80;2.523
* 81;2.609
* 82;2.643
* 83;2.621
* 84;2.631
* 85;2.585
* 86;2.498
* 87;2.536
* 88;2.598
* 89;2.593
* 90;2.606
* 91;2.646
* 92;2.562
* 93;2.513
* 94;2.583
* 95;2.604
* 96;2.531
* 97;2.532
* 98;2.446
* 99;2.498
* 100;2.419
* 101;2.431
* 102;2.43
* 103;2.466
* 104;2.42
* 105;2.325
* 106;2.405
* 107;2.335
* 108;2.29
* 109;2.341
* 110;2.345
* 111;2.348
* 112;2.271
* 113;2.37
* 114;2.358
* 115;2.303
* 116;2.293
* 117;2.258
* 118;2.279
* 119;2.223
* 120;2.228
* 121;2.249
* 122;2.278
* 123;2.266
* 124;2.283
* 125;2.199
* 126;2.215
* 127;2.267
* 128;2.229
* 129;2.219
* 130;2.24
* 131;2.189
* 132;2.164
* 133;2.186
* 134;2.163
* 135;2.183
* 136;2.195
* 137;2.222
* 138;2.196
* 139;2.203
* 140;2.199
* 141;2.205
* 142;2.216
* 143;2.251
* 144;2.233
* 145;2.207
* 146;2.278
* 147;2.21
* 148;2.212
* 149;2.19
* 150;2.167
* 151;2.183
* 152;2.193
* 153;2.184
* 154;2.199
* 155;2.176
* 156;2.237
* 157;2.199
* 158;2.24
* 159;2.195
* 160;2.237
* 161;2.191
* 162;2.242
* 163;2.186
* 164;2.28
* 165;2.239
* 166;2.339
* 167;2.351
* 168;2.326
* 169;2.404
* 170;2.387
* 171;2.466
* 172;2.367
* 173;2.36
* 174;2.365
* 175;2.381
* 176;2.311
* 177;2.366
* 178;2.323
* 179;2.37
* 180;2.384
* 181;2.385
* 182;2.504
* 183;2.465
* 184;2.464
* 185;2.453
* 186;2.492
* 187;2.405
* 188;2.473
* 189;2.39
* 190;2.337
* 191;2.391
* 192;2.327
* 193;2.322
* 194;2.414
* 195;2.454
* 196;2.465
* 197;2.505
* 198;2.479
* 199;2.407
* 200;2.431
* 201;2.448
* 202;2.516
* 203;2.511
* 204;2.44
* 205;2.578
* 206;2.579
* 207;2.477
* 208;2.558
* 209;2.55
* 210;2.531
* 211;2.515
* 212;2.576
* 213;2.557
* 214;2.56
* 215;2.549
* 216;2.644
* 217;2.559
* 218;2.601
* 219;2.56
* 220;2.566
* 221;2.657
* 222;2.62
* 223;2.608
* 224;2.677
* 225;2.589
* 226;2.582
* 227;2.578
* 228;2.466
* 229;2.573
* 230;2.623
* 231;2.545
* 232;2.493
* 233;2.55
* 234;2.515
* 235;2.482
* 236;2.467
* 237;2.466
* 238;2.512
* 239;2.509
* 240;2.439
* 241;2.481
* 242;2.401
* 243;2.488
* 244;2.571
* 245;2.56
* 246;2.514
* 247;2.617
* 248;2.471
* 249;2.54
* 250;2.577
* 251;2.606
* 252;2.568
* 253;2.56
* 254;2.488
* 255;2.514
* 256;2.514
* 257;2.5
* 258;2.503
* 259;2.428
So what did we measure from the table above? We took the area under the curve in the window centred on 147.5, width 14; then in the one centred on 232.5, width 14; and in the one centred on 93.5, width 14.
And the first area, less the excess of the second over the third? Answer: 31.2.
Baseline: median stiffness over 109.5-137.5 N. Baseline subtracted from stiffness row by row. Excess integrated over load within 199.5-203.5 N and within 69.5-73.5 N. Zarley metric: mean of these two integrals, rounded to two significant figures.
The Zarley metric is 0.85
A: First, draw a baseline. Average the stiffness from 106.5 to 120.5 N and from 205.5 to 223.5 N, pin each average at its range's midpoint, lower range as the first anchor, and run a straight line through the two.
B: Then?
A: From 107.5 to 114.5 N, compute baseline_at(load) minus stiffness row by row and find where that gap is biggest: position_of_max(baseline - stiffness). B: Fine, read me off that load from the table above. 112 N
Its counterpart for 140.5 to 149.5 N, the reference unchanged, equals 149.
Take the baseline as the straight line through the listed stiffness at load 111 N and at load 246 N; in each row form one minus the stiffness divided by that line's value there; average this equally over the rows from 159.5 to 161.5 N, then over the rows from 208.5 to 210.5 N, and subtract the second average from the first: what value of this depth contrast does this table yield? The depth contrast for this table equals 0.110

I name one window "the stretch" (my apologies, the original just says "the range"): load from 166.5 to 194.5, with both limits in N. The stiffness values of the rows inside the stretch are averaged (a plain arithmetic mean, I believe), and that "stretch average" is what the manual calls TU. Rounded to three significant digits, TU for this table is 2.39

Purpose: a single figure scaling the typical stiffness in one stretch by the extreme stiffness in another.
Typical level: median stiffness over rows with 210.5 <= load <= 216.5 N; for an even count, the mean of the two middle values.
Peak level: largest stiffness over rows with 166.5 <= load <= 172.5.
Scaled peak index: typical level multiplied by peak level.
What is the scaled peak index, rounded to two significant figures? 6.3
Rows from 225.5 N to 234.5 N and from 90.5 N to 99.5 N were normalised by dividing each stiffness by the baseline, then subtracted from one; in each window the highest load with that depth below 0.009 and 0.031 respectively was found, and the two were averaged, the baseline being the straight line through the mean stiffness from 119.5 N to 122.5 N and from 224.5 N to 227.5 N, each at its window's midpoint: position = 164.5 N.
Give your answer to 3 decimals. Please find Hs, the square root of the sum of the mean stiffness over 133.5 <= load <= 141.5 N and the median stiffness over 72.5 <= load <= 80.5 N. 2.175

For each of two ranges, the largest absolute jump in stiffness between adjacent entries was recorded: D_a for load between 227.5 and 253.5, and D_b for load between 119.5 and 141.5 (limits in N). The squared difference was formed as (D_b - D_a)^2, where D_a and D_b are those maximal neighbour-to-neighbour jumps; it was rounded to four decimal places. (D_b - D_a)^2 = 0.0038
